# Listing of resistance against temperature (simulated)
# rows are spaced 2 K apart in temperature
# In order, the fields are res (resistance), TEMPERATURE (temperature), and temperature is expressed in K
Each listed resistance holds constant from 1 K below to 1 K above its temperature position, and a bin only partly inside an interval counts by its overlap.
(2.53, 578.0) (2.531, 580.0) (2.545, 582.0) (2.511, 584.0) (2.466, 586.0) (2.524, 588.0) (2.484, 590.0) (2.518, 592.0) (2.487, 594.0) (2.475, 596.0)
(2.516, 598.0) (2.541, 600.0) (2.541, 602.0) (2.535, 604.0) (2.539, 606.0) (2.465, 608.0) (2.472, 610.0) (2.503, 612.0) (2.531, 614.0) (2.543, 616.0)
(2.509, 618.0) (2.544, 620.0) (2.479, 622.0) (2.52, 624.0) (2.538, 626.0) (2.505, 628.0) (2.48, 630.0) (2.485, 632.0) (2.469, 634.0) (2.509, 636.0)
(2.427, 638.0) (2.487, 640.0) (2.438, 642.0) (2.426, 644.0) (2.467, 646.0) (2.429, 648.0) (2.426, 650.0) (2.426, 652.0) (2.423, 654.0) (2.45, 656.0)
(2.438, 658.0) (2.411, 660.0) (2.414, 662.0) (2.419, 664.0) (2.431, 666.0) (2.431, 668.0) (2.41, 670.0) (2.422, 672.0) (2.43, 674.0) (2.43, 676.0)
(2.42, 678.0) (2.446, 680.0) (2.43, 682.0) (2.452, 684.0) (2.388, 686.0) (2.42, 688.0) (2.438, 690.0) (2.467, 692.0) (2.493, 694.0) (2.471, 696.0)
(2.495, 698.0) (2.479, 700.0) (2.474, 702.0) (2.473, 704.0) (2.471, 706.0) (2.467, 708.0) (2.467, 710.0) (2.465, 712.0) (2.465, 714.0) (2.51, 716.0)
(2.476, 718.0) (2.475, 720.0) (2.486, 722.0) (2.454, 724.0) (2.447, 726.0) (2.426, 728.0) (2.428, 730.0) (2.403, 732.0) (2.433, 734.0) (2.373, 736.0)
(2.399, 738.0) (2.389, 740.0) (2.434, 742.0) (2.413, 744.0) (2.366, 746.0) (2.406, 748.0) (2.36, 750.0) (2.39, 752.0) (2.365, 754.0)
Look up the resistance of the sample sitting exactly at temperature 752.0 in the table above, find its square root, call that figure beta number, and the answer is 1.546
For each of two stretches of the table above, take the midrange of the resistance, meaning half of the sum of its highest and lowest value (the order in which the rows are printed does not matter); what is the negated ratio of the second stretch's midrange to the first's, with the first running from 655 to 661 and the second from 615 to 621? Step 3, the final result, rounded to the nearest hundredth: -1.04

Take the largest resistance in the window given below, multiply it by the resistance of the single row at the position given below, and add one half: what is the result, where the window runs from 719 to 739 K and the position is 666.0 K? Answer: 6.54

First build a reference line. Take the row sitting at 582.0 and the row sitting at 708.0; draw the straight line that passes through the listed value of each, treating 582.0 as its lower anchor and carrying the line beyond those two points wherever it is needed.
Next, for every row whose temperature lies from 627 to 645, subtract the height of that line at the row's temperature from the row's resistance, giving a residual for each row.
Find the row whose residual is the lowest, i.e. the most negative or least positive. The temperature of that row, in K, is 638.0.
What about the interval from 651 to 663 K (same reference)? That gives 660.0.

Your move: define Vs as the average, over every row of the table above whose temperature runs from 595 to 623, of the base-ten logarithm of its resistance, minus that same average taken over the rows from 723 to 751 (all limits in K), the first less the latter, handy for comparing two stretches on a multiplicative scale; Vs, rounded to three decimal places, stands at 0.018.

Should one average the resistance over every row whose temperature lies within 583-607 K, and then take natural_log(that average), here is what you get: 0.921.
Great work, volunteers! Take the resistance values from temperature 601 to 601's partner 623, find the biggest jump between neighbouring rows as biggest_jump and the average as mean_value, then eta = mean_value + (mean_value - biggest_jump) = 4.96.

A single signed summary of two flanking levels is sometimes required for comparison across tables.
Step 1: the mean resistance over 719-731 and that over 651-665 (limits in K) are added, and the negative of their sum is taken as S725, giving -4.88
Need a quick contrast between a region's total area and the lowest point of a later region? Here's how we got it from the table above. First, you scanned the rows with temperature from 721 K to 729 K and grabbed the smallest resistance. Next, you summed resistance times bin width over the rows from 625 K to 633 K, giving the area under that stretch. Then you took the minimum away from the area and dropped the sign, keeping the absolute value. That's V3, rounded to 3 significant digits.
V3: 17.6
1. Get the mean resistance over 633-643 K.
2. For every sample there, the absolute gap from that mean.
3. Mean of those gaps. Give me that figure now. 0.0268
